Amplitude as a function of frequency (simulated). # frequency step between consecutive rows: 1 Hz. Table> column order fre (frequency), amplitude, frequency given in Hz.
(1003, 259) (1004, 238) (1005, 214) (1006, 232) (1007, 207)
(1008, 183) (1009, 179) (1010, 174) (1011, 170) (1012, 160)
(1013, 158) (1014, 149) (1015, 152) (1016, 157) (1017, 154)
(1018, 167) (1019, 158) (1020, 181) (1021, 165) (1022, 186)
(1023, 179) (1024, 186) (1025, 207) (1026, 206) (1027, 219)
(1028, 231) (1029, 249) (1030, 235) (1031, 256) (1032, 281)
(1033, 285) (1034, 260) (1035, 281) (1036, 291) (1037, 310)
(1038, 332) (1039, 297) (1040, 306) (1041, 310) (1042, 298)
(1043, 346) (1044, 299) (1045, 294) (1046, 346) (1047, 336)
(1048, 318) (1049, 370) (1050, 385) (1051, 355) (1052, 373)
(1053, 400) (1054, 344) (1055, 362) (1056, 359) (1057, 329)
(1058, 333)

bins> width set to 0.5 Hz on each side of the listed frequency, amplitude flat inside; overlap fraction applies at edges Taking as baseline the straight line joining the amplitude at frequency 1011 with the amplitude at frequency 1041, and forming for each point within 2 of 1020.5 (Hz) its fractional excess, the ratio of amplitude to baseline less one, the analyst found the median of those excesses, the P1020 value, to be -0.20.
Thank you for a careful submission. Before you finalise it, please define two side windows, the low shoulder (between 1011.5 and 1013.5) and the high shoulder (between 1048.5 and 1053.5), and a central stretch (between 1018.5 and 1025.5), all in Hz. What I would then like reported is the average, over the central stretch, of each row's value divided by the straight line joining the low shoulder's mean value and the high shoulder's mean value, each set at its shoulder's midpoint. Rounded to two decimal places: 0.85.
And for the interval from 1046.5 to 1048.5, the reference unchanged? 0.92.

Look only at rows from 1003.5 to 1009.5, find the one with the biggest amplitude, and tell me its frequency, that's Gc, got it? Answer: 1004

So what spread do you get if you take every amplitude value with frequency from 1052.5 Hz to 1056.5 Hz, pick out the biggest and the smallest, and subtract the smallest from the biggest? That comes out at 56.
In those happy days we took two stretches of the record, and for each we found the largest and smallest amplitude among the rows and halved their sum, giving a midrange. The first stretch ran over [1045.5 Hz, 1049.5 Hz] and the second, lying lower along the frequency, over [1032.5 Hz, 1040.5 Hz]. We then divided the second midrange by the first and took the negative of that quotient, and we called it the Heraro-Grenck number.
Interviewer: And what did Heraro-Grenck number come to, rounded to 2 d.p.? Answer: -0.86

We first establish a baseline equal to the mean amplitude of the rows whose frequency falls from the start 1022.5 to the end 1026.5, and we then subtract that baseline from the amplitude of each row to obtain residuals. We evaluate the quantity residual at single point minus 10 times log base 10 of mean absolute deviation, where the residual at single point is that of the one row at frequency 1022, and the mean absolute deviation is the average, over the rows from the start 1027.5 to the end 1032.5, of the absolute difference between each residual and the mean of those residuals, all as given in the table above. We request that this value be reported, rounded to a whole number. -20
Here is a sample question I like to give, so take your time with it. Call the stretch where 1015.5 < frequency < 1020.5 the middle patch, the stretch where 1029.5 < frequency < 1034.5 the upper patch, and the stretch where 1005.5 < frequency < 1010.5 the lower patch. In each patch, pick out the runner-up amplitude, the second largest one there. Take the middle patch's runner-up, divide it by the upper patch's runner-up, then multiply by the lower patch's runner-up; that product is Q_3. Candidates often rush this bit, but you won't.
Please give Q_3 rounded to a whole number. 123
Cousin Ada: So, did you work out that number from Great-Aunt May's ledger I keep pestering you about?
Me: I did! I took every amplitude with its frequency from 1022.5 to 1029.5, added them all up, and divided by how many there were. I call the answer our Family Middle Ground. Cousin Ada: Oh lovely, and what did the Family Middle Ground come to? 211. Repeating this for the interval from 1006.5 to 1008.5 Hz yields 195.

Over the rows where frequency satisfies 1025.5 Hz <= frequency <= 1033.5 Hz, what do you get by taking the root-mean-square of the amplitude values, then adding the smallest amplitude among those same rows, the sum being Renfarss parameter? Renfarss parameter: 453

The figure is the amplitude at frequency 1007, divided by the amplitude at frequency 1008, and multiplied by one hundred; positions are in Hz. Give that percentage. 113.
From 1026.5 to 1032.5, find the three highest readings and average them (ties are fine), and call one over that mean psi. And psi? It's 0.0038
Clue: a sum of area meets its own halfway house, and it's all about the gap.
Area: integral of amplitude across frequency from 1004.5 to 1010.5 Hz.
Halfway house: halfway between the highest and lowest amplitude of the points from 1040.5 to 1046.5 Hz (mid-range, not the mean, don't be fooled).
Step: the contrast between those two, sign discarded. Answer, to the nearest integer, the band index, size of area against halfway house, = 869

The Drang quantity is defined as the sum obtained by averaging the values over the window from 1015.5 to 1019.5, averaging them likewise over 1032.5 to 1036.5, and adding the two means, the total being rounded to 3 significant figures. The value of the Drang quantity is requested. 438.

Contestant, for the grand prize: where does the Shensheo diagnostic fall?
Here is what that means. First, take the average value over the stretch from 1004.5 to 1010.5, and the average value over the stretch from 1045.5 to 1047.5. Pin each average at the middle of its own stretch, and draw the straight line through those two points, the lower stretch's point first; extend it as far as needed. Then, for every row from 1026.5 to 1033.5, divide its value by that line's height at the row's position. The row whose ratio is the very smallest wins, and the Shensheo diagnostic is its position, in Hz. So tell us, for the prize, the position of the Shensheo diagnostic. 1027 Hz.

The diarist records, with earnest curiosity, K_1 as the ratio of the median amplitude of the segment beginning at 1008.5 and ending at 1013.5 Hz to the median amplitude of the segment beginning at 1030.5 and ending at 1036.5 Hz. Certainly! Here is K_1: 0.60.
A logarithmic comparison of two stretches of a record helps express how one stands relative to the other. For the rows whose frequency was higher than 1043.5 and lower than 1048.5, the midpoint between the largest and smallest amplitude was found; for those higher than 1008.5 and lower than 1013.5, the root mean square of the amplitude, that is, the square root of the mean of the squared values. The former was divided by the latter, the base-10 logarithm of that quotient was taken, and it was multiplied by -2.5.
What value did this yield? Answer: -0.7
